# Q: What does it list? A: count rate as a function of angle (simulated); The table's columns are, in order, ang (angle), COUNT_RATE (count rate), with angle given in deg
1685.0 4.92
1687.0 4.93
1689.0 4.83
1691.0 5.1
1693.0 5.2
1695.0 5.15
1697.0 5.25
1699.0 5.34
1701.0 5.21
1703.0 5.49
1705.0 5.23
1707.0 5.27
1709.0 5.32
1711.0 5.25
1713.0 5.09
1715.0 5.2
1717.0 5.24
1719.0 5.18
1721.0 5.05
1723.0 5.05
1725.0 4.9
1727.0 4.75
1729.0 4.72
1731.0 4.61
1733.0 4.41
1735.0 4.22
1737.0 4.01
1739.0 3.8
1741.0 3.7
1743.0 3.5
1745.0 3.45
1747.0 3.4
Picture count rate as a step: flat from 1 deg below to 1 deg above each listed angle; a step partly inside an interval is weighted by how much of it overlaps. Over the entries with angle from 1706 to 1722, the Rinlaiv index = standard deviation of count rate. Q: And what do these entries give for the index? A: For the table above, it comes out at 0.09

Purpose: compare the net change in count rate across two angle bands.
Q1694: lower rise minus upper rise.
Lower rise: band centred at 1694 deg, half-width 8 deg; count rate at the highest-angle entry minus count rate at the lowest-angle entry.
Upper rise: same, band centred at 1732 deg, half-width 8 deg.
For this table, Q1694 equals 1.38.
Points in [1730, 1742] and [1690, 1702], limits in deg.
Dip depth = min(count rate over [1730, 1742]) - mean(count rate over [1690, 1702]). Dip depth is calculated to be -1.5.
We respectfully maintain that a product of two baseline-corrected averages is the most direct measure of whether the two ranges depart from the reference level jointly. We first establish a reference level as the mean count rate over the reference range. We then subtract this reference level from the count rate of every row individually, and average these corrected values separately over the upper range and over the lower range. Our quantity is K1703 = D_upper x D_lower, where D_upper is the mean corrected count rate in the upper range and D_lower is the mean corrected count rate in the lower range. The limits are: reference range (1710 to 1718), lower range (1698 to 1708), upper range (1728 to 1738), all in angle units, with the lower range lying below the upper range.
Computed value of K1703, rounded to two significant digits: -0.091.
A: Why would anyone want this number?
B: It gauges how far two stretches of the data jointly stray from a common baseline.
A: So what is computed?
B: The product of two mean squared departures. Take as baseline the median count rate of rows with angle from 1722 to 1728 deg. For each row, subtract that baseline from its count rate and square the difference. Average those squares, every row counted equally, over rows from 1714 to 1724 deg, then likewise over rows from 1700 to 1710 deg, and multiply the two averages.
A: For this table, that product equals 0.011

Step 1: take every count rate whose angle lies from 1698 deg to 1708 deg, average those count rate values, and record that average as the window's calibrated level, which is 5.31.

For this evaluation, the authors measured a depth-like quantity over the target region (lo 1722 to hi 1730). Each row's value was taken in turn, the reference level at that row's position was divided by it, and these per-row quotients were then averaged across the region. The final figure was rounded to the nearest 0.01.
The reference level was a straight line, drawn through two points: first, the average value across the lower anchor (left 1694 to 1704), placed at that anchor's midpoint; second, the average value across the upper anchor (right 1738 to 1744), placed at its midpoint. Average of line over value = 0.87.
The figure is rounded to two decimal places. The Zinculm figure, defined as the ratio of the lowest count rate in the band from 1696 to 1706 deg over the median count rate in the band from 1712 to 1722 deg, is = 1.01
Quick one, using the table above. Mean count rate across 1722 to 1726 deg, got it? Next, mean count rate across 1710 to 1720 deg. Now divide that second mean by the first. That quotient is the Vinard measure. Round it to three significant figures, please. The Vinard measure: 1.04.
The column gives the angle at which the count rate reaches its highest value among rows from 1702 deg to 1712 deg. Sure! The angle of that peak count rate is 1703.0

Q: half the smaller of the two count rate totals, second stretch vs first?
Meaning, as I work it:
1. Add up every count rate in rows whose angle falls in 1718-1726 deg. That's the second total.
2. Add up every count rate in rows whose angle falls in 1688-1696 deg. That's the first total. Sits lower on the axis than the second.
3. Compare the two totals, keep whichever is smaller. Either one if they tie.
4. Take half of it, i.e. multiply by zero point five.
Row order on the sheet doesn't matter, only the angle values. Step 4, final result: 10.1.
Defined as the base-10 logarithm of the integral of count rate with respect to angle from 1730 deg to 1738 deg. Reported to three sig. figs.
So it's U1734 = 1.54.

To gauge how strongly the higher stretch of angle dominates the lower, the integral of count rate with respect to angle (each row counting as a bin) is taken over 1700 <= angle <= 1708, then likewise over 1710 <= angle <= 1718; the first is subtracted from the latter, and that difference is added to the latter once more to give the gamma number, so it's 41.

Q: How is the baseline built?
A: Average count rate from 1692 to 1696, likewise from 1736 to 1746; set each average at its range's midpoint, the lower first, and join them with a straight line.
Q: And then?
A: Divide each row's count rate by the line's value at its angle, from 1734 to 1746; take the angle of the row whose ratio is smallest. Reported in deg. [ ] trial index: 1743.0 deg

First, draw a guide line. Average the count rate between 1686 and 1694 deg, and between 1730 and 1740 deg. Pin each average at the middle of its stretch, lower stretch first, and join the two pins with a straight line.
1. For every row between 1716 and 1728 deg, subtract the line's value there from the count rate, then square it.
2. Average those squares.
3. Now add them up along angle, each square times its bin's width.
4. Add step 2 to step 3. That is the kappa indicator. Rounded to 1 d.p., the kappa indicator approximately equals 4.6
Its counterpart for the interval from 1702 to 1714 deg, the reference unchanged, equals 4.5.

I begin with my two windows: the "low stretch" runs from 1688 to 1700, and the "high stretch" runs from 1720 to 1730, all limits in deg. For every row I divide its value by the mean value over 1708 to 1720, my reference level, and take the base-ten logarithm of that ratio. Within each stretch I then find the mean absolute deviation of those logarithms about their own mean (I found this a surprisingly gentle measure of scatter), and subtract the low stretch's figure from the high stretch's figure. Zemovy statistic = 0.0011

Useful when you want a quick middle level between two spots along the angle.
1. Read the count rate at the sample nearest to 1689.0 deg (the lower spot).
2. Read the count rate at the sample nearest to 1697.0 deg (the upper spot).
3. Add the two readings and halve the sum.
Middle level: 5.0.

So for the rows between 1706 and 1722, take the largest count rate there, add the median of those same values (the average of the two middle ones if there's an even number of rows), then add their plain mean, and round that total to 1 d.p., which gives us 15.7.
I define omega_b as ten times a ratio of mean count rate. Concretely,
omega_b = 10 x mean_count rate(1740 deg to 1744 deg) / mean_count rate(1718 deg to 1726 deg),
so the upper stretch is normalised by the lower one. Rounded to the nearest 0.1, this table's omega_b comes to 7.1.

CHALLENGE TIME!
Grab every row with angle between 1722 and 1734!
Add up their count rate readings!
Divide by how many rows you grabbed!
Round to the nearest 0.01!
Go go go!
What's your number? 4.74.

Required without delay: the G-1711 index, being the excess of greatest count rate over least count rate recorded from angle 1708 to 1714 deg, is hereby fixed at 0.23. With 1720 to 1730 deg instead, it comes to 0.33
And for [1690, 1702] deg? 0.24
